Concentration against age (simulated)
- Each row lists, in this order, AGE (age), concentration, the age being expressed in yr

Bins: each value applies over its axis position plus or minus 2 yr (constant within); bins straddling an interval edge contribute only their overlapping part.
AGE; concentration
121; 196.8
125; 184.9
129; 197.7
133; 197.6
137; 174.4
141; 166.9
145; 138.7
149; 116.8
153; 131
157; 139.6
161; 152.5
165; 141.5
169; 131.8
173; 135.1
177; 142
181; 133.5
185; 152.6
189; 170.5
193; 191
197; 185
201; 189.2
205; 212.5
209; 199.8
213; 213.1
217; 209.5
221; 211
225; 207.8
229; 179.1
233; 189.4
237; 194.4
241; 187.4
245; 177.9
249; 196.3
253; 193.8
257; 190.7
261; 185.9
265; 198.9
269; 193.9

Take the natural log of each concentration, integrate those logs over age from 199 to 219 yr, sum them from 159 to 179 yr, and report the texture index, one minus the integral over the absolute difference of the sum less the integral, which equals -0.303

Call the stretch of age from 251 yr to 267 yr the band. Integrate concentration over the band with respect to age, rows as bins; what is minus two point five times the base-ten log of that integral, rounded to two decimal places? -8.72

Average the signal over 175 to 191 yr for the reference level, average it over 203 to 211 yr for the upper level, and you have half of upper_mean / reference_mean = 0.69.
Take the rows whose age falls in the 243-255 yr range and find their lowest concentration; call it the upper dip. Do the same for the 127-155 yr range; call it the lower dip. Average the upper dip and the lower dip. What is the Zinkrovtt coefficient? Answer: 147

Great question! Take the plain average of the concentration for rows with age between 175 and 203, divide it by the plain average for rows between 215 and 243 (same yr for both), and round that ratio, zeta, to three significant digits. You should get 0.844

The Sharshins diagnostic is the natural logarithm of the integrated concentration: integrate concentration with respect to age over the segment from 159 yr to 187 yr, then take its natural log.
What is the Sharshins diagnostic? 8.28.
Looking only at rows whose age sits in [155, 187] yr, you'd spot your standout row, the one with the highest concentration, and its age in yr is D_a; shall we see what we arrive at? 185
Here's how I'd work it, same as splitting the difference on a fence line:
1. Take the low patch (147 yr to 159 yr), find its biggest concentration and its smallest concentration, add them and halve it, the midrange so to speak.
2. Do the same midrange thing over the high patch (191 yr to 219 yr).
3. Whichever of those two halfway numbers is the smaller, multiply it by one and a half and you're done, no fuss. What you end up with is 192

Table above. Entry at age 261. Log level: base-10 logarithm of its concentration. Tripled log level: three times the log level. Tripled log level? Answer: 6.81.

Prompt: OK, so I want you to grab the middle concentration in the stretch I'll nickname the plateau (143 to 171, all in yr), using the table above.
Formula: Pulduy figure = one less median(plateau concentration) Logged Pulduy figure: -138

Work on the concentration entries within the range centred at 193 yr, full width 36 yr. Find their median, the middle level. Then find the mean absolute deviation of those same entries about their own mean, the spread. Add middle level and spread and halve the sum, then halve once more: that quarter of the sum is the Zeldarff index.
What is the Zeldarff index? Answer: 52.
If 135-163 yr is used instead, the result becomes 39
